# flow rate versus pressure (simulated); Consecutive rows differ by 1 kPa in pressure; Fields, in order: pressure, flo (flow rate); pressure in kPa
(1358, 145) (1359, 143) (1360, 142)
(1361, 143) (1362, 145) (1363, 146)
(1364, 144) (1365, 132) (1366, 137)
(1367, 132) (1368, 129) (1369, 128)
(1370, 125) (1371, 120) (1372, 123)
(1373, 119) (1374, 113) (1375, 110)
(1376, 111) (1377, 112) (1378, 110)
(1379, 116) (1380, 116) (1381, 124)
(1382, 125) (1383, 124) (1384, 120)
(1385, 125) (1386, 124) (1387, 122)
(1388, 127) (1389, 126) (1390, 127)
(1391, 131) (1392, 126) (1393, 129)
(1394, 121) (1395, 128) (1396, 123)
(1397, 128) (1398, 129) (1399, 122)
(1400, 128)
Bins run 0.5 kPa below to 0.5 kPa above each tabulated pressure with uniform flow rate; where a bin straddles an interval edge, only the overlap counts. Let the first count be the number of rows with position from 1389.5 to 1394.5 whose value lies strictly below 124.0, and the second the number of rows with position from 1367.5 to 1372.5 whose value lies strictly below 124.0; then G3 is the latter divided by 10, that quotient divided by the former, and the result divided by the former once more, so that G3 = 0.20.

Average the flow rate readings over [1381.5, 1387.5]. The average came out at 123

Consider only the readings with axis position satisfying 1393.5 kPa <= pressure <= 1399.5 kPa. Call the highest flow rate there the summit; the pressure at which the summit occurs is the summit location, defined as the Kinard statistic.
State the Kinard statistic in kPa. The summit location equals 1398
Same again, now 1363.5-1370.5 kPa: 1364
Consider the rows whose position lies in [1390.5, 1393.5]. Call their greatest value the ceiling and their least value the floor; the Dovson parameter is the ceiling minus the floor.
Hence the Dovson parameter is 5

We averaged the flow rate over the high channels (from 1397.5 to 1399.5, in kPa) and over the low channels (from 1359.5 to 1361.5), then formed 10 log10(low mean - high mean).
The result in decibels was 12.3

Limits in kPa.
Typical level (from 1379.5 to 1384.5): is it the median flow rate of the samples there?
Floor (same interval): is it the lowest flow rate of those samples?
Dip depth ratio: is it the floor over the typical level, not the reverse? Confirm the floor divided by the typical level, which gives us 0.935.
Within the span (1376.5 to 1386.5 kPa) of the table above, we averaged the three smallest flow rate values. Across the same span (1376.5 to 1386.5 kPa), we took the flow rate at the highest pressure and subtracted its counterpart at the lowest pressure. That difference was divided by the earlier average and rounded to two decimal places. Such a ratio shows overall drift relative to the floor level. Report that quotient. 0.11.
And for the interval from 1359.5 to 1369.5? -0.11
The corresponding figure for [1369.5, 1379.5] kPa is -0.08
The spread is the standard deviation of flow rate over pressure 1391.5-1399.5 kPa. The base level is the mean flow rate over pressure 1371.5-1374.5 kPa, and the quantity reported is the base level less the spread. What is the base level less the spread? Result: 115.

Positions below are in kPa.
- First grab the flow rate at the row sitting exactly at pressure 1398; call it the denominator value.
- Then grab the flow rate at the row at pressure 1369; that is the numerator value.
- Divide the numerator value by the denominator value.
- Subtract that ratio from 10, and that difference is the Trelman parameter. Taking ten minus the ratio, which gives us 9.01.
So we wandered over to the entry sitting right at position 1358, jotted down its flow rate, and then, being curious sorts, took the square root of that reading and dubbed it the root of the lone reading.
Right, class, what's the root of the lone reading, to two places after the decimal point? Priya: 12.04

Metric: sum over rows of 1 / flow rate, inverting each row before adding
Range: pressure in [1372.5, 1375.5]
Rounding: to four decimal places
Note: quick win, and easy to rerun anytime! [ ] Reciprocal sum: 0.0263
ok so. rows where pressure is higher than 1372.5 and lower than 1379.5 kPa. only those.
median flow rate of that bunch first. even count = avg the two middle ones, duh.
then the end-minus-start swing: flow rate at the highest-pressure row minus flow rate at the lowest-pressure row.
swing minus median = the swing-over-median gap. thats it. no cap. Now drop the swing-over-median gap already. -115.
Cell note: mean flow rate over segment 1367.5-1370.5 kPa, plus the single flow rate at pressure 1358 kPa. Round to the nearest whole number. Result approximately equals 272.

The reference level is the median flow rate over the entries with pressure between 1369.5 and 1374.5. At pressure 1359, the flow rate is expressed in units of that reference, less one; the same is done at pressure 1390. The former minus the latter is 0.13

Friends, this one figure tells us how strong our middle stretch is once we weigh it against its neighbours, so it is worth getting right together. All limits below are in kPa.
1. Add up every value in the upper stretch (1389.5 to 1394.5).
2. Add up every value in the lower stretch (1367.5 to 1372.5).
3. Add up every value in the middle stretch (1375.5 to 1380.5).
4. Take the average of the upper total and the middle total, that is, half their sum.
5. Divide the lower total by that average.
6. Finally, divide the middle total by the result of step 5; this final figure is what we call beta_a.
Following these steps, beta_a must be 542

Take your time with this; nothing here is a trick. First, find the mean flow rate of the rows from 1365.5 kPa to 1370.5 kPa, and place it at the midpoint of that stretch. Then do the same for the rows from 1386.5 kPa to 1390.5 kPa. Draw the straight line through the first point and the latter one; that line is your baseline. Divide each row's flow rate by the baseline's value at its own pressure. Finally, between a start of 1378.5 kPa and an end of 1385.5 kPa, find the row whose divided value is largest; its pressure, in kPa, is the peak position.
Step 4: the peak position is 1385 kPa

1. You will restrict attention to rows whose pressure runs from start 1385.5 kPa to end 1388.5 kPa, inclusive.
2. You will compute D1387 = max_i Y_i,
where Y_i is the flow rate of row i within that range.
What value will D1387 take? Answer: 127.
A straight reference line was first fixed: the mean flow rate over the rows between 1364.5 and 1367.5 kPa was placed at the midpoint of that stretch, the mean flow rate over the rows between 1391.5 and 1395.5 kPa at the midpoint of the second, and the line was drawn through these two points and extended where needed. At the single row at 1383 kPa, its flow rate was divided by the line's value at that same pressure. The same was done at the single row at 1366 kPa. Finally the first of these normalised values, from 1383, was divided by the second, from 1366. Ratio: 0.938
